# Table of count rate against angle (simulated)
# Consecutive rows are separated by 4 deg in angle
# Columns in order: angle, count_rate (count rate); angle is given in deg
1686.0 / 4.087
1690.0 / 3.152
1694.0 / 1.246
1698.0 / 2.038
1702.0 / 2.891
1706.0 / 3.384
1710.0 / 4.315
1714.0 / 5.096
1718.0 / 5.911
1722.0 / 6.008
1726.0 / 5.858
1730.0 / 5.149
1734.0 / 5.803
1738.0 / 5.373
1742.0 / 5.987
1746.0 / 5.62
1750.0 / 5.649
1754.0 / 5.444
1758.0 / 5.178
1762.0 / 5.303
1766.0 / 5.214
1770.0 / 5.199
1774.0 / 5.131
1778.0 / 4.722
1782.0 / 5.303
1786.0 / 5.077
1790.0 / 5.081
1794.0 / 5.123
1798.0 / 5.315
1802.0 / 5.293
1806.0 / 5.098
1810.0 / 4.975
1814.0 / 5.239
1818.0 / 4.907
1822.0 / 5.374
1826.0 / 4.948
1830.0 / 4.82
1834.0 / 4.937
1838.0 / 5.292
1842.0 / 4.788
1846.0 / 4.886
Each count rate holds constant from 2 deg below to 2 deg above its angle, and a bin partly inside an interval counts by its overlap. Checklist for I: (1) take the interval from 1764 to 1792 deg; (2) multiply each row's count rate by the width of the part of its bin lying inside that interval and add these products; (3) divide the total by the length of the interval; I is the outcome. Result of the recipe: 5.10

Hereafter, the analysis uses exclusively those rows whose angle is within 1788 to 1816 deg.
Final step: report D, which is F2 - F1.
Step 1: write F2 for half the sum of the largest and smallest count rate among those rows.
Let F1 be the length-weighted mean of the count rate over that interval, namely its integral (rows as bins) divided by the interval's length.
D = -0.02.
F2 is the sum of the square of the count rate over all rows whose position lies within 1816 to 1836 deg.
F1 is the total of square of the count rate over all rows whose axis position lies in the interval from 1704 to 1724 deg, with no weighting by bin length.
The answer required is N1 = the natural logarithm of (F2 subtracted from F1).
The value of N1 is 0.7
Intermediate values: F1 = 127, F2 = 125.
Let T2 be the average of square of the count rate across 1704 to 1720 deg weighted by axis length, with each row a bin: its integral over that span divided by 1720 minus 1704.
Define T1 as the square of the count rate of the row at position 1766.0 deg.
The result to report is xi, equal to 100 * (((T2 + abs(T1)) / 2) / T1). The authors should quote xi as 92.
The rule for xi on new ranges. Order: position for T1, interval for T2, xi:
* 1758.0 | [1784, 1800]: 99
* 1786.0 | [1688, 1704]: 62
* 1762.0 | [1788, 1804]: 98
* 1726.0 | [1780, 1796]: 89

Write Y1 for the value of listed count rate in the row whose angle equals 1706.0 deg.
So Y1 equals 3.384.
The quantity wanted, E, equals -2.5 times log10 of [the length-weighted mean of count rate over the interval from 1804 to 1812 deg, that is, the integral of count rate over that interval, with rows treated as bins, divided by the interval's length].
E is -1.76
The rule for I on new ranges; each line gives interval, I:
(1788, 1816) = 5.16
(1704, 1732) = 5.10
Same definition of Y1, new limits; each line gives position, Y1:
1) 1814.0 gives 5.239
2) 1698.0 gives 2.038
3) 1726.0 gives 5.858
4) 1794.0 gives 5.123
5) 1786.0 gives 5.077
